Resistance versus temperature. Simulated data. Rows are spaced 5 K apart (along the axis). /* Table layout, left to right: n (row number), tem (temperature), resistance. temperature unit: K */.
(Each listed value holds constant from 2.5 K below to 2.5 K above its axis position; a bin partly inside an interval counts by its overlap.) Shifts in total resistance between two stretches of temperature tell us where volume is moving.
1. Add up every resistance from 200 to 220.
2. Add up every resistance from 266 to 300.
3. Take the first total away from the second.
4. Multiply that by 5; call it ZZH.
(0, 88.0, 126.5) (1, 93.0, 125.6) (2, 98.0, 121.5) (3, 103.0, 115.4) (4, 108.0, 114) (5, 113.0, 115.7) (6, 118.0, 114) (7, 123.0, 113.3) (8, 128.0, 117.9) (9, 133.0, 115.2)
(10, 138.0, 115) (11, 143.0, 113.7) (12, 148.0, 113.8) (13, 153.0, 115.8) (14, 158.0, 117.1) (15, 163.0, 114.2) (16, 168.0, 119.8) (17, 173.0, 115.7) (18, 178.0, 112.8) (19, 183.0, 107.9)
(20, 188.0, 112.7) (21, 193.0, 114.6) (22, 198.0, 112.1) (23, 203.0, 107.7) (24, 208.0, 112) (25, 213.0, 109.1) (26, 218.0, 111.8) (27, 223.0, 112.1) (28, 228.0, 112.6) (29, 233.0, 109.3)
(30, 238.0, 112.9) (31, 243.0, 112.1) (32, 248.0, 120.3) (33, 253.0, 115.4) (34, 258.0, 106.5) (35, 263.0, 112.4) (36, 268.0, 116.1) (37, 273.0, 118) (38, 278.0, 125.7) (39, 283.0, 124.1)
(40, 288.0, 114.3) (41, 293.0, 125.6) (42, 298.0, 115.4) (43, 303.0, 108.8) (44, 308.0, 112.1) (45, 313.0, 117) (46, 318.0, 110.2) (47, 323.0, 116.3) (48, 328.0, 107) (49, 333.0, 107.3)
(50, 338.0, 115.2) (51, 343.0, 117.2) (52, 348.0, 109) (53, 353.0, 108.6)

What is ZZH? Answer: 1993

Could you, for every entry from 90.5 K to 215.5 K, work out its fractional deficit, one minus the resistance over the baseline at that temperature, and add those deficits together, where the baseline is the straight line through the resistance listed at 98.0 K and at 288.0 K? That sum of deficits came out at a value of 1.00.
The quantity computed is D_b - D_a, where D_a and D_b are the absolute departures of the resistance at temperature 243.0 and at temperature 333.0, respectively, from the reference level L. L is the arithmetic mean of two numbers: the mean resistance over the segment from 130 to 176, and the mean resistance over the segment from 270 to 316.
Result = 5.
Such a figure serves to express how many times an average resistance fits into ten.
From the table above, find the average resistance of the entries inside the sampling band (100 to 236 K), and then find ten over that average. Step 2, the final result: 0.0881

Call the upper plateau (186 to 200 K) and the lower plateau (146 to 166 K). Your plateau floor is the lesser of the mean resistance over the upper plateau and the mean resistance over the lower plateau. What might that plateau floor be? 113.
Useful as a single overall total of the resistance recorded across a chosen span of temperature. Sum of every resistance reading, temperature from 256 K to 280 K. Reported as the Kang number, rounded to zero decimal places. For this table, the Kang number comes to 579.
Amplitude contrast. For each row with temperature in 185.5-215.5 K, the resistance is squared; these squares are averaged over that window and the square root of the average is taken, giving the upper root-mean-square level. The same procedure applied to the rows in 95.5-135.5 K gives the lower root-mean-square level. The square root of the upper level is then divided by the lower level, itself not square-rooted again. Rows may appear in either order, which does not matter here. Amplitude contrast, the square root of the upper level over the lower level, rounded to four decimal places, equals 0.0911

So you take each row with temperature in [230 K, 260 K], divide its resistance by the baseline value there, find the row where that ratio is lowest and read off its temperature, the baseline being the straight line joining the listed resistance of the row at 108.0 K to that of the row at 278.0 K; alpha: 258.0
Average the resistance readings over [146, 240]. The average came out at 112.8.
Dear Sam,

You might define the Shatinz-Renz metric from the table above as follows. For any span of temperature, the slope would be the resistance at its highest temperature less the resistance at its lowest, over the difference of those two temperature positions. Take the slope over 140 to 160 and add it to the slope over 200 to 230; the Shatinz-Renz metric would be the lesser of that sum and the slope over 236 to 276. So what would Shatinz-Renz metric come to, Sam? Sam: 0.15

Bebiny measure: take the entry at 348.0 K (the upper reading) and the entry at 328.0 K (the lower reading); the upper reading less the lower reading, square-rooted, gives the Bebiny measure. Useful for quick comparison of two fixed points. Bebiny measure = 1.4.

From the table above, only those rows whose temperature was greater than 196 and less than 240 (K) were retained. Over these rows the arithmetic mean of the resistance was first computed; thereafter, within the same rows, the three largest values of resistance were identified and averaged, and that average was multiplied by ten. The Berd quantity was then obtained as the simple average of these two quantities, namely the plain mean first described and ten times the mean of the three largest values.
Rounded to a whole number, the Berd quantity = 618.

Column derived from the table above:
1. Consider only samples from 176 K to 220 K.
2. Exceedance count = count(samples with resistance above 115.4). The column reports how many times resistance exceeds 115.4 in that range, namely 0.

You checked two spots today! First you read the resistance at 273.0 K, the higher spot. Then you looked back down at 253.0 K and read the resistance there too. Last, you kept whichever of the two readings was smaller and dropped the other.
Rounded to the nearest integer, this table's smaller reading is 115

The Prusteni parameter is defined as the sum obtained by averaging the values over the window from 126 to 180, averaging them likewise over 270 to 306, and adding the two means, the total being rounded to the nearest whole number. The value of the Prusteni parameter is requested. 234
